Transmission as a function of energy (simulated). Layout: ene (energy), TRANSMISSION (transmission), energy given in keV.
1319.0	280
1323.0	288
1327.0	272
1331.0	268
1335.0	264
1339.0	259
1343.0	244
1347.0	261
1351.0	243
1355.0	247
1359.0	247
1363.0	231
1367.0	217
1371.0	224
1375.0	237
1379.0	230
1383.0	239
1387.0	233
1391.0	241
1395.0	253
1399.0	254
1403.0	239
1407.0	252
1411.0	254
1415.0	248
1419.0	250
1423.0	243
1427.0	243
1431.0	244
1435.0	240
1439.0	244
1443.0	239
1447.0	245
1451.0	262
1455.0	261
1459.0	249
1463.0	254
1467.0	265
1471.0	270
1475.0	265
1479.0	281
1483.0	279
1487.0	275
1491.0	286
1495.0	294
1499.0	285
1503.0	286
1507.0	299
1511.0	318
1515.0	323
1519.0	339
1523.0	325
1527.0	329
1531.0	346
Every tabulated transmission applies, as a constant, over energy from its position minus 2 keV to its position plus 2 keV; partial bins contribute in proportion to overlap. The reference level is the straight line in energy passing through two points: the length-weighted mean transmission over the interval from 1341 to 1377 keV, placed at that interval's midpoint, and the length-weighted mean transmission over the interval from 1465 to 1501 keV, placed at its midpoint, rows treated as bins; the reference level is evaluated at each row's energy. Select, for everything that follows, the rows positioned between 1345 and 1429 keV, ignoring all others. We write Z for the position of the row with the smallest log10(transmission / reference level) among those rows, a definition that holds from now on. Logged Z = 1367.0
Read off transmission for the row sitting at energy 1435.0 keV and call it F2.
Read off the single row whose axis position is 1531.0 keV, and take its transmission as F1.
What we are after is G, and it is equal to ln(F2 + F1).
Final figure 6.37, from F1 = 346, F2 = 240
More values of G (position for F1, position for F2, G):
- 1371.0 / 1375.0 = 6.13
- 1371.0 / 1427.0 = 6.15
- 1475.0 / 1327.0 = 6.29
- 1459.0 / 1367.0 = 6.14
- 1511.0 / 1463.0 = 6.35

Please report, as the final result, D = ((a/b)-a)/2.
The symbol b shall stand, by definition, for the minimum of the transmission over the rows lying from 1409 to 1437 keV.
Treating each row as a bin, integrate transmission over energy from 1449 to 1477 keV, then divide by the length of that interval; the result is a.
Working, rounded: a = 261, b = 240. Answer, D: -130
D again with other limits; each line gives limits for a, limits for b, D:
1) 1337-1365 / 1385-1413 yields -123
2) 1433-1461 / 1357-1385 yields -124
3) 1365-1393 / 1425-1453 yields -115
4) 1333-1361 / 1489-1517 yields -126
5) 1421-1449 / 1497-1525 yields -121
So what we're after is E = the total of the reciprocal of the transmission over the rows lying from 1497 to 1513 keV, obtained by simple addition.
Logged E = 0.013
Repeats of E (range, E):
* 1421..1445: 0.025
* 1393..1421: 0.028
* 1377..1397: 0.021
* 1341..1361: 0.020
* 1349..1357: 0.008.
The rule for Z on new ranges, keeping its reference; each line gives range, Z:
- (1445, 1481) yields 1447.0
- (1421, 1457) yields 1443.0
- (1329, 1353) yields 1351.0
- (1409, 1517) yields 1443.0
